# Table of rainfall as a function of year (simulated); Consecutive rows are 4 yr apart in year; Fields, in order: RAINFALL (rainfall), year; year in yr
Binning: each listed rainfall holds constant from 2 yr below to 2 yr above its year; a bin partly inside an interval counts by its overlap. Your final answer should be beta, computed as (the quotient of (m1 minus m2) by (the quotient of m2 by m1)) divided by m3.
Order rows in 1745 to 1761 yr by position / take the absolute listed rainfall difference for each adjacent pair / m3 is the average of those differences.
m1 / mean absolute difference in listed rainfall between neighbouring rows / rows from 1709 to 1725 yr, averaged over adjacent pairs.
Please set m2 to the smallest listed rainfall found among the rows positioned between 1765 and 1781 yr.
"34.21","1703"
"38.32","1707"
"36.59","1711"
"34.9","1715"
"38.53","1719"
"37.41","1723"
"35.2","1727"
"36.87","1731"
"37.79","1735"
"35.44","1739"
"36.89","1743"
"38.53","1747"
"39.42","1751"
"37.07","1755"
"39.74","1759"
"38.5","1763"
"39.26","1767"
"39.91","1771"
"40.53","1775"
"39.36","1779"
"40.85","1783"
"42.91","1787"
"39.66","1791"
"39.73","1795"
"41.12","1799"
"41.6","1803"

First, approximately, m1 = 2.1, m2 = 39.26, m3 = 1.97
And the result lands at -1.0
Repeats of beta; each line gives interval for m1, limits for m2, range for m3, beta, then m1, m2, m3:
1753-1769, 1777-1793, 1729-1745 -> -1.0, 1.6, 39.36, 1.57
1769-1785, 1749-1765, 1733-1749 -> -0.6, 1.1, 37.07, 1.81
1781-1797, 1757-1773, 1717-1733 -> -1.0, 1.8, 38.5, 1.67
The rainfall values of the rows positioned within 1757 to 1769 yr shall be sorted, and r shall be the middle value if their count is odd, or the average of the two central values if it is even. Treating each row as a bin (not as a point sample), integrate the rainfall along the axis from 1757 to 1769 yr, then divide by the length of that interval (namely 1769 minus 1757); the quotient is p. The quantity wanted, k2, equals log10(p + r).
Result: 1.89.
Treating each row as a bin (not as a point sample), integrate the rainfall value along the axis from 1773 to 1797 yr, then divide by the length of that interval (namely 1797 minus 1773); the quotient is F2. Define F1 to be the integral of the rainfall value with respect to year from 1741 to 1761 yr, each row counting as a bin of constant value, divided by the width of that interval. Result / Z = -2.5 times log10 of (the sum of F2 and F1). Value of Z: -4.74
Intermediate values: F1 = 38.3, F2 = 40.5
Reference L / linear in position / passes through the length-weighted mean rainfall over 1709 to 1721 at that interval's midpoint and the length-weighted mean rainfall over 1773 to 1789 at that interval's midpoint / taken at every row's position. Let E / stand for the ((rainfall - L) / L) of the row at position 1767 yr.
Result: -0.019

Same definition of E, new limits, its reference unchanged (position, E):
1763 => -0.032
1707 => 0.060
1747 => -0.005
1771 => -0.009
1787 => 0.039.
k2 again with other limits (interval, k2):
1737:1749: 1.87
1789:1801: 1.90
